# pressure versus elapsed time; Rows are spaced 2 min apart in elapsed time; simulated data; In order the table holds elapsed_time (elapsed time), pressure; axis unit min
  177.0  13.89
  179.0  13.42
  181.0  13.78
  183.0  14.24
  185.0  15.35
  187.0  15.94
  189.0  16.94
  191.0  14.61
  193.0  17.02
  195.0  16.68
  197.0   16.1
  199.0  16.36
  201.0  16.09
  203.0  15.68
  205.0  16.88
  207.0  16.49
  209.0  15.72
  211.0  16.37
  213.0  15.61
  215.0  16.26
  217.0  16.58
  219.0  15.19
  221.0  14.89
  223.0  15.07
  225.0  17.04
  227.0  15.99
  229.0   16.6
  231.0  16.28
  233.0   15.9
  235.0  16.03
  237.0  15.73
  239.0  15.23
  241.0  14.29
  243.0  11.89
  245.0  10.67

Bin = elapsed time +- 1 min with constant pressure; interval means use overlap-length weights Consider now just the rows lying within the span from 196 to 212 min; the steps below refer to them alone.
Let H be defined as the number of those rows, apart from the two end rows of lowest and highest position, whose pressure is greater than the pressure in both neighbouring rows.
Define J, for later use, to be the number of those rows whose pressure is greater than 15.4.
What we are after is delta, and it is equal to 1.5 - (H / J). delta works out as 1.25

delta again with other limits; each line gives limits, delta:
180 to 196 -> 1.00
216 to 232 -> 1.10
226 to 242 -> 1.17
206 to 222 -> 1.17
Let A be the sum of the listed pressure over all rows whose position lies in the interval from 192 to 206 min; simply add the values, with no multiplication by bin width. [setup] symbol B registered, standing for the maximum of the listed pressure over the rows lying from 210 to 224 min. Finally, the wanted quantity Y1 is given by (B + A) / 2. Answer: 65.7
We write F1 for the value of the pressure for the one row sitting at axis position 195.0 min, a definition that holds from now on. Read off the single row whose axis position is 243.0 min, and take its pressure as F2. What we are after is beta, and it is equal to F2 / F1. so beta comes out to 0.71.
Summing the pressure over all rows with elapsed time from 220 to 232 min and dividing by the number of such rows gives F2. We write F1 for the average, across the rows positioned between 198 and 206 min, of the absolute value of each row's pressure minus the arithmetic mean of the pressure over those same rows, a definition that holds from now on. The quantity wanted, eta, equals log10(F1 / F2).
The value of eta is -1.64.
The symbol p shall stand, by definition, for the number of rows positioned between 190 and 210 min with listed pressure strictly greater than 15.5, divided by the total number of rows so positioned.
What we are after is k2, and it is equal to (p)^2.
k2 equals 0.8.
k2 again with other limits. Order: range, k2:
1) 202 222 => 0.6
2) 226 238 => 1.0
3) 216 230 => 0.3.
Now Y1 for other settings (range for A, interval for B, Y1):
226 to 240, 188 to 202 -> 64.4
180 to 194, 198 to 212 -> 62.4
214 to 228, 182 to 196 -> 64.0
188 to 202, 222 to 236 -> 65.4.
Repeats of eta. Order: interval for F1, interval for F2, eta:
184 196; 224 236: -1.31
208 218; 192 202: -1.67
